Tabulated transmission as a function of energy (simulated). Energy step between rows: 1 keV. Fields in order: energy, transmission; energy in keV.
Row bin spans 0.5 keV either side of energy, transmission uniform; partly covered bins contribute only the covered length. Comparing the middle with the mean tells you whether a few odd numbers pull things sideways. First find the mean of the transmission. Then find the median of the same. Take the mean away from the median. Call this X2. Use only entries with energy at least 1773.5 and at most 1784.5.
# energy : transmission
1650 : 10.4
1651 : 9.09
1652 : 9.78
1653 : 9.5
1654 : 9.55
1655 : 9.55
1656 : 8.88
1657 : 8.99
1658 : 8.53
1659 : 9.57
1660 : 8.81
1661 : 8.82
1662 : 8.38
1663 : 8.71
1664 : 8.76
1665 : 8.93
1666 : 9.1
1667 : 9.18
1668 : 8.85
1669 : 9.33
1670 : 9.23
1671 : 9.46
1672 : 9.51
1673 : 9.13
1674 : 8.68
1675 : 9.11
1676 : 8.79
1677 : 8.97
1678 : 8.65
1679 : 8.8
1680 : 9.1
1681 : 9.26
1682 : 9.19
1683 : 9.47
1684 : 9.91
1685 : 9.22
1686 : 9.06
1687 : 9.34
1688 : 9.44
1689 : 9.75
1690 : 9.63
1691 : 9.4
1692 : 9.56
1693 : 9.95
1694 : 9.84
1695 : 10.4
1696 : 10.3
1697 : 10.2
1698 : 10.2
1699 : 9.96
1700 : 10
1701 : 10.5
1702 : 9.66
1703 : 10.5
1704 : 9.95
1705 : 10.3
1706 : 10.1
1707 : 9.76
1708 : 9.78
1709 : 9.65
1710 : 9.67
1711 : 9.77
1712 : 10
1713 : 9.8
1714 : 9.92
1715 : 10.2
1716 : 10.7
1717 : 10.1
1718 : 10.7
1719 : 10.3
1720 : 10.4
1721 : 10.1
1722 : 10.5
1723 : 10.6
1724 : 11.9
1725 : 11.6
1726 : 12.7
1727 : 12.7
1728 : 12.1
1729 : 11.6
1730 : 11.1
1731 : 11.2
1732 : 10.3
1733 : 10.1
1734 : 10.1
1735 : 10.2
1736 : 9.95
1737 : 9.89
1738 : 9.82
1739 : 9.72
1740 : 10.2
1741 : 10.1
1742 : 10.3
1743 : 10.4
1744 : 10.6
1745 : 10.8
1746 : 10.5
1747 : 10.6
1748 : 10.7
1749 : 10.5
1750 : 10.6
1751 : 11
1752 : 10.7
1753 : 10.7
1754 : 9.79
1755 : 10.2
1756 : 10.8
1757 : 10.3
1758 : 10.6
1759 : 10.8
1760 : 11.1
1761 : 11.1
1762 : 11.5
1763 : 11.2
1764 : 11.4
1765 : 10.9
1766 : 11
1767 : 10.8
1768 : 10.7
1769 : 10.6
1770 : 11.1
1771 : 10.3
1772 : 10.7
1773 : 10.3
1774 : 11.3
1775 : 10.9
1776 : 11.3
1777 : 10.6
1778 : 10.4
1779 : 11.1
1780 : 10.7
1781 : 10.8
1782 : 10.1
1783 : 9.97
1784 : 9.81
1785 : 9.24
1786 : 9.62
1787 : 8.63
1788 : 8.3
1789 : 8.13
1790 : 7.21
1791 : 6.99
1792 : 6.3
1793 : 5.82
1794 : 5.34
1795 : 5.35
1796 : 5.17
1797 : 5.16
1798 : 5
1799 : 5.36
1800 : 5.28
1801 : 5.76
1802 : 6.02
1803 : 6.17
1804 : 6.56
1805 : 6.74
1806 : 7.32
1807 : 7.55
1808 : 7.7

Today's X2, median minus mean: 0.065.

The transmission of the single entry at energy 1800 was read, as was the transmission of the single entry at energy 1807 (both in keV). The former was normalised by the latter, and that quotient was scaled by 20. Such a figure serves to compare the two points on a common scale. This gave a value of 14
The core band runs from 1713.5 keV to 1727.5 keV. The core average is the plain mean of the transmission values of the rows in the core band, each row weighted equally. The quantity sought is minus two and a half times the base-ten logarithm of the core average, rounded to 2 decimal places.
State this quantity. -2.59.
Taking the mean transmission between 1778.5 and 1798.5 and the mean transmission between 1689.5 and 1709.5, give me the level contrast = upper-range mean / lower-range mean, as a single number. 0.80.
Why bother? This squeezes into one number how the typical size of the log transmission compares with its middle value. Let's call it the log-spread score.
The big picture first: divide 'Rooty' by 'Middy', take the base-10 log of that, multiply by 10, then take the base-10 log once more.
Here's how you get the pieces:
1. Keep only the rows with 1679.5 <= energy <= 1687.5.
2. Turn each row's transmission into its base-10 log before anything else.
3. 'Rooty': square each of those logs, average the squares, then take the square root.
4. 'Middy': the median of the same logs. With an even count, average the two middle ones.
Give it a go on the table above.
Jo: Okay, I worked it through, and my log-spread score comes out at -1.79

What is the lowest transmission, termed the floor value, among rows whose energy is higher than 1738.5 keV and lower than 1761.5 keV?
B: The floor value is 9.72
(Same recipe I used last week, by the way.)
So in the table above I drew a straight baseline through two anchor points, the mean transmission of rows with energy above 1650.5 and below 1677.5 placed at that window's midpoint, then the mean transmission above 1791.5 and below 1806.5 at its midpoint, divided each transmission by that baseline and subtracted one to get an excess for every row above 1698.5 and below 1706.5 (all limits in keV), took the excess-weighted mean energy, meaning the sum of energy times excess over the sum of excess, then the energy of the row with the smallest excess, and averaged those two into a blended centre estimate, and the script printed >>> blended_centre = 1702.3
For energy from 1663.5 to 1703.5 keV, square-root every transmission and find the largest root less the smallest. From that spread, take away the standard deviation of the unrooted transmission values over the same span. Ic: -0.22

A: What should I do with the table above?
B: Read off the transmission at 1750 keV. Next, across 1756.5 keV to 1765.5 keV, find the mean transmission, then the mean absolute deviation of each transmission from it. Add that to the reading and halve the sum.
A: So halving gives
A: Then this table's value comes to 5.5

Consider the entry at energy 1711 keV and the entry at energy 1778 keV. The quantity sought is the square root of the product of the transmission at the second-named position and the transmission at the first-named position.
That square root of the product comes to 10.1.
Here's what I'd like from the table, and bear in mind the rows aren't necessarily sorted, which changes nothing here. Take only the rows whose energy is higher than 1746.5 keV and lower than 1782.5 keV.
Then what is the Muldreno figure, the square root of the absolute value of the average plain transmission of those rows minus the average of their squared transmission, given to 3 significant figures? 10.2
